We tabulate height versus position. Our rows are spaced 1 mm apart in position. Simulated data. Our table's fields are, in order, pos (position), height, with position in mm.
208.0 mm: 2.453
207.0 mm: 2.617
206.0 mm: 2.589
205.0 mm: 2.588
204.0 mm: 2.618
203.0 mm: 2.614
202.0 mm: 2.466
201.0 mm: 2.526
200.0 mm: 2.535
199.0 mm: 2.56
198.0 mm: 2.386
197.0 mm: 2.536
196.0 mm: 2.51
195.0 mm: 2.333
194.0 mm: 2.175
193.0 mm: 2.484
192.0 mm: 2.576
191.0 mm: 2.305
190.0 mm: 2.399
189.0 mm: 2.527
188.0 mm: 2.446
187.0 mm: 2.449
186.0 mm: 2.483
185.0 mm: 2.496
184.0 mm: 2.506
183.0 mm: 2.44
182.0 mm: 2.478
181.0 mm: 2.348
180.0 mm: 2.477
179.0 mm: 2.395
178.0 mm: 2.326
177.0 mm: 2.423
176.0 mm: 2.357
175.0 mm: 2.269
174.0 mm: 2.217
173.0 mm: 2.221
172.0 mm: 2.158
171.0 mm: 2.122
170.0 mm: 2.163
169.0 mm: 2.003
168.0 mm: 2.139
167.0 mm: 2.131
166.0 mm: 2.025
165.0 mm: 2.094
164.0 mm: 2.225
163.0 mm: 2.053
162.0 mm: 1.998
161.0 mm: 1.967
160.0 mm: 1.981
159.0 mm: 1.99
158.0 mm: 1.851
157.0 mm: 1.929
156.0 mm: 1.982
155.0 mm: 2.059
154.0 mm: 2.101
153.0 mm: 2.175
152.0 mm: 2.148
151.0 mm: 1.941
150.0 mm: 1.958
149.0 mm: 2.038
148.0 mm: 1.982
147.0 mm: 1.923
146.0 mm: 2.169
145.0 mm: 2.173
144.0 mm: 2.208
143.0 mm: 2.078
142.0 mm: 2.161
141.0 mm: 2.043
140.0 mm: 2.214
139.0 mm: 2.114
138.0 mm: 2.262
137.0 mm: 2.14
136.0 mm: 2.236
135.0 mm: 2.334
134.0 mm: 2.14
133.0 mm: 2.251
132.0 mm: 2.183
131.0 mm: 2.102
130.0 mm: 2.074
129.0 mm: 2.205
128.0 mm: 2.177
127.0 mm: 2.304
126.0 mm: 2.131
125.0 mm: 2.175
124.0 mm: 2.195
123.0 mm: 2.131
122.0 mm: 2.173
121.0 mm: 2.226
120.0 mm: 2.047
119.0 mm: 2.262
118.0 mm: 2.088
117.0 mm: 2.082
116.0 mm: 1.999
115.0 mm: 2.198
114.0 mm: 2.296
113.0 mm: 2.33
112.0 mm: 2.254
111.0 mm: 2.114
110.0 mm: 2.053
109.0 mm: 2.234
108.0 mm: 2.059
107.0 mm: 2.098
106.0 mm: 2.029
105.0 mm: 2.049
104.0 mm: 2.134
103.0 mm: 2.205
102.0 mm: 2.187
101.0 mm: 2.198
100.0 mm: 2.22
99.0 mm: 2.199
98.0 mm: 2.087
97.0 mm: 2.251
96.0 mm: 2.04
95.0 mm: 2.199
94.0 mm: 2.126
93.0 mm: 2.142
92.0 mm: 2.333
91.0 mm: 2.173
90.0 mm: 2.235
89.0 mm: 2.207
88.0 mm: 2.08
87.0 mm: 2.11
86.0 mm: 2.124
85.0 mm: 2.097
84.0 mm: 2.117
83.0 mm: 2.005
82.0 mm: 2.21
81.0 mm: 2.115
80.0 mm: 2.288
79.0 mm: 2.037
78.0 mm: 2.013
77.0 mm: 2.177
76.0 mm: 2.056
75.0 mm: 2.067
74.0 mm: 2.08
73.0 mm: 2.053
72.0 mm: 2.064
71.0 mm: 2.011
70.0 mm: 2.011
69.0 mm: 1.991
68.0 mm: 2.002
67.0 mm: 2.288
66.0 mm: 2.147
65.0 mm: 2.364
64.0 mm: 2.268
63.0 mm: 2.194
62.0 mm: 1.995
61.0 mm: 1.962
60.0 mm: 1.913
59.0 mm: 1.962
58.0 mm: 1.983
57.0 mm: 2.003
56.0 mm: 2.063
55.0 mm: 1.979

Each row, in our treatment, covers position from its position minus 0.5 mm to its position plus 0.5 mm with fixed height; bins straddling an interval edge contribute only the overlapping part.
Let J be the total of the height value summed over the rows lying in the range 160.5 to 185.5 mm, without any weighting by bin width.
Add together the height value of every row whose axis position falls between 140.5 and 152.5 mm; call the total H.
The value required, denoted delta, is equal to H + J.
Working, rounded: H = 25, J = 56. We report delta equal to 81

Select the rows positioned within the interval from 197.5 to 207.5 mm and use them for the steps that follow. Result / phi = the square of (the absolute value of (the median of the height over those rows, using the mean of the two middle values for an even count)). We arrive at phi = 6.6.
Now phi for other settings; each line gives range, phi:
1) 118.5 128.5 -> 4.7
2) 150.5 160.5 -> 3.9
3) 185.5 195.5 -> 6.0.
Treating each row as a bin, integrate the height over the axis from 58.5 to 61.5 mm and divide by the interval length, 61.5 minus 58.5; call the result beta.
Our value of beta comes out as 1.95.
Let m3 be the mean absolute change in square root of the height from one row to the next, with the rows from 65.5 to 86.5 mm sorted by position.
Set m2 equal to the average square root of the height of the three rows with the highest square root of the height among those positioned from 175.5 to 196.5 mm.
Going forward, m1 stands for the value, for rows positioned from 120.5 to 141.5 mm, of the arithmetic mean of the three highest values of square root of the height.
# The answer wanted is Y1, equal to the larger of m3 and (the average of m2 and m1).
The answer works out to 1.55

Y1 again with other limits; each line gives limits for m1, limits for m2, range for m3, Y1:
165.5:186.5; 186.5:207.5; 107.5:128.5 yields 1.60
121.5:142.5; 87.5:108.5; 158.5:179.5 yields 1.51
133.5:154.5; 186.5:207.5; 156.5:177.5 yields 1.56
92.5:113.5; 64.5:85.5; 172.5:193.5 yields 1.52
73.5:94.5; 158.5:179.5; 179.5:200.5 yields 1.53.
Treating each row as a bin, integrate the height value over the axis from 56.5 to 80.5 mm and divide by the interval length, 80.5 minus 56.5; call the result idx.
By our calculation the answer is 2.08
